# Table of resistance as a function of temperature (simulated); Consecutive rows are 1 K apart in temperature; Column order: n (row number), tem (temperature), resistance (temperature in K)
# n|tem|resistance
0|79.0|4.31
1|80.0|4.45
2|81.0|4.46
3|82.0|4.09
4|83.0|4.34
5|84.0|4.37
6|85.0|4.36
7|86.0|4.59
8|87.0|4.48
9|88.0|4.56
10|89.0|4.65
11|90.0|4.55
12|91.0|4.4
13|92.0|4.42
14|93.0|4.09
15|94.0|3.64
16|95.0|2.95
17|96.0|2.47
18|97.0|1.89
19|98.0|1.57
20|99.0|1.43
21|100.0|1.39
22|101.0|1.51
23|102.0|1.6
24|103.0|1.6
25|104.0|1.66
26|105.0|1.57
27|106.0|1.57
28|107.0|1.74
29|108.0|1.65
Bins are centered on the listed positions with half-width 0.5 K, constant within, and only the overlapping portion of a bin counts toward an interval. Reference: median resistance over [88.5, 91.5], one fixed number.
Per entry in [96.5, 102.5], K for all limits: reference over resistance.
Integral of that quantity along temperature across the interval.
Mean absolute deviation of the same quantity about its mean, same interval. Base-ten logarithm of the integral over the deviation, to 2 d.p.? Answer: 1.90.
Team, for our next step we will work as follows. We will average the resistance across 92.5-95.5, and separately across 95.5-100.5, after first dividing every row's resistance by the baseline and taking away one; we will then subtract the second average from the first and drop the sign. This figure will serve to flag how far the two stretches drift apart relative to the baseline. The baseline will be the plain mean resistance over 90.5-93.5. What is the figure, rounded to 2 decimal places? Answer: 0.42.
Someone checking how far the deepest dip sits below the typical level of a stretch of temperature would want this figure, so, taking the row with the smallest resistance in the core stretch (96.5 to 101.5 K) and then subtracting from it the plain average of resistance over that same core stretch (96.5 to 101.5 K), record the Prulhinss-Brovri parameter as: -0.17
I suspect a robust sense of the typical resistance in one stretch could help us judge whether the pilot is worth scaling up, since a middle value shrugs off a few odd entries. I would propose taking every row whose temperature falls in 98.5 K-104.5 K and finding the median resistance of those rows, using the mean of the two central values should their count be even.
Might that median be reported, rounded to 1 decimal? 1.6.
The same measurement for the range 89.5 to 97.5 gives 3.9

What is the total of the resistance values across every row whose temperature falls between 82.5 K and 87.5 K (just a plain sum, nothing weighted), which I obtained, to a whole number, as 22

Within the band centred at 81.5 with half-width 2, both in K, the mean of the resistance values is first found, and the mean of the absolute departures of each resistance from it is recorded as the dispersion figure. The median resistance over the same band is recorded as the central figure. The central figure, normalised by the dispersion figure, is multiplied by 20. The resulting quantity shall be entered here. 718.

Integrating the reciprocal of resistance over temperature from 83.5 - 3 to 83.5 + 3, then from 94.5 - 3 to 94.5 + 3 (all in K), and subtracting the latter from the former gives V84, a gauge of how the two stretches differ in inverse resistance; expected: -0.64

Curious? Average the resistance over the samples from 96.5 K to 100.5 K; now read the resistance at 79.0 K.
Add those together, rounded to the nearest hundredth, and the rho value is 5.88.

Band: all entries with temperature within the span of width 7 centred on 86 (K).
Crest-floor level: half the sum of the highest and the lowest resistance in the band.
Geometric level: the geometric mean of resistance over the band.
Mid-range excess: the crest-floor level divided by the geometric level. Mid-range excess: 1.00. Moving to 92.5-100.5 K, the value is 1.22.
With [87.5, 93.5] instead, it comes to 0.98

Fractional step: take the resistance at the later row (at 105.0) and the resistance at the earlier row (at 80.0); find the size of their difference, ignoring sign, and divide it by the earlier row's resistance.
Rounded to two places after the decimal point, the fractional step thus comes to 0.65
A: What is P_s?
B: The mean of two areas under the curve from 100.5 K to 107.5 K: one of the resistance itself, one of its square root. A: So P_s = 10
